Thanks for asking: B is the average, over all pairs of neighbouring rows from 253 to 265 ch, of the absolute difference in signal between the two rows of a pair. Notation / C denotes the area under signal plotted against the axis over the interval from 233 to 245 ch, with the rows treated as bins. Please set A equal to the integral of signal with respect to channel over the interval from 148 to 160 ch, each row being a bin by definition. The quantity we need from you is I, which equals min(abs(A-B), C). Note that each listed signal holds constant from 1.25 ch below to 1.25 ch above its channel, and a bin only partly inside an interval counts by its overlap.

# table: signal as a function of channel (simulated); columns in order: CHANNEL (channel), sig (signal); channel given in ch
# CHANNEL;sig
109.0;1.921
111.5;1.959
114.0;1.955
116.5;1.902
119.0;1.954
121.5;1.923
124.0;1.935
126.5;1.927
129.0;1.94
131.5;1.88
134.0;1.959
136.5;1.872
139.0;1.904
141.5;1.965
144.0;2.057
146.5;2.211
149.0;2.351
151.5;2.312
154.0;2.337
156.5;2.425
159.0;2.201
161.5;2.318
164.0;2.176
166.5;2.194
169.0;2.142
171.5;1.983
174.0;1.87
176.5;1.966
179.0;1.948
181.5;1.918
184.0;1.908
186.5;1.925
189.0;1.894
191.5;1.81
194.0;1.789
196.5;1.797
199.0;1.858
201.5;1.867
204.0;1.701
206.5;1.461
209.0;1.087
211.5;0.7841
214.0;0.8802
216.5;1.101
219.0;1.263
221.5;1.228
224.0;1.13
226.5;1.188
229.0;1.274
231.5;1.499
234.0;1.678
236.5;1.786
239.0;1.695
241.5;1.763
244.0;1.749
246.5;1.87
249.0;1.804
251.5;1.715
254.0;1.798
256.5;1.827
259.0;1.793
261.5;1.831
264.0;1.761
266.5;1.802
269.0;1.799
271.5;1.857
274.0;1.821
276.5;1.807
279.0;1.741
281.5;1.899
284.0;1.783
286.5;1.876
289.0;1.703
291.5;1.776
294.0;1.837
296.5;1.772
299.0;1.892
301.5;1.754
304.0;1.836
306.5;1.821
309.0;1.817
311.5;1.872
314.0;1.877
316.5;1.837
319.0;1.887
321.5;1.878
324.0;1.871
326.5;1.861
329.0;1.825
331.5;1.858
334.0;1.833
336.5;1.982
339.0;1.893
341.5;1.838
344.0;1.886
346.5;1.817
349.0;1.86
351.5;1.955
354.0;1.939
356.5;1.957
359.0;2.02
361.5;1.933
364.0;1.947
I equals 20.8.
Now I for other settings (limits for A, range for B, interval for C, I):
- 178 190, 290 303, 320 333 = 22.9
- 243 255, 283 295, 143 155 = 21.4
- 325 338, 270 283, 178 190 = 23.0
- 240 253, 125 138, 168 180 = 23.1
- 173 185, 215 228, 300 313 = 23.0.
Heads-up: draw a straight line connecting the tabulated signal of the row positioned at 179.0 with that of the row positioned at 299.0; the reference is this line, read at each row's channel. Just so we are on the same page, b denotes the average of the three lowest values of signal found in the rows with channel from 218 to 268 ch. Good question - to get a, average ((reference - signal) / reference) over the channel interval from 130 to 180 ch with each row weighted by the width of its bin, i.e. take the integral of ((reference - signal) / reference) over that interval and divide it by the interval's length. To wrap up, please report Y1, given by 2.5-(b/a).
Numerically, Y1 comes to 19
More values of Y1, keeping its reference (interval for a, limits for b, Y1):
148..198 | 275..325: 33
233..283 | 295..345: -26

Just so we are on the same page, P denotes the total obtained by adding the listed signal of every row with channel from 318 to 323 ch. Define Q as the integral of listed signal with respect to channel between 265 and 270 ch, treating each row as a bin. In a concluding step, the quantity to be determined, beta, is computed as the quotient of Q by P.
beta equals 2.39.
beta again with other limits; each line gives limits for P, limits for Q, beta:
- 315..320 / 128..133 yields 2.57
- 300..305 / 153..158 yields 3.31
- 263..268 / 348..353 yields 2.68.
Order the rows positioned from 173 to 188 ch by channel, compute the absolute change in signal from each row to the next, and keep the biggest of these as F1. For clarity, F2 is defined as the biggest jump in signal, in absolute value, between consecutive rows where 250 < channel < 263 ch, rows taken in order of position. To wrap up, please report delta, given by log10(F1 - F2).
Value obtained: -1.9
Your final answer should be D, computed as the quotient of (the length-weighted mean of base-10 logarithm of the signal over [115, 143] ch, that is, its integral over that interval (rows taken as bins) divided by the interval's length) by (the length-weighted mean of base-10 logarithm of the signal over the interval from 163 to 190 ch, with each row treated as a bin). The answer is 0.95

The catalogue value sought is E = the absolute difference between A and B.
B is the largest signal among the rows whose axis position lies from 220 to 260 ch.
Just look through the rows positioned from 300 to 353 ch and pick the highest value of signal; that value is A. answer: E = 0.11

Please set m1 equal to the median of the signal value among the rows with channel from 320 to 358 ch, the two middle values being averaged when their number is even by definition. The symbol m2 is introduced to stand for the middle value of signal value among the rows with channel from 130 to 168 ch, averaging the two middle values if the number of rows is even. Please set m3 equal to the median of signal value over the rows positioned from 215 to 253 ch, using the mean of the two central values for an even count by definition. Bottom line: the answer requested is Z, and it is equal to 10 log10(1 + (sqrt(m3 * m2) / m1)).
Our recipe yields 3.1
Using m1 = 1.9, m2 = 2.19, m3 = 1.678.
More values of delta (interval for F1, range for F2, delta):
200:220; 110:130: -0.5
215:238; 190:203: -0.8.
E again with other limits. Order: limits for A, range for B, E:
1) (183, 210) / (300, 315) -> 0.05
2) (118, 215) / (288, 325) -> 0.53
